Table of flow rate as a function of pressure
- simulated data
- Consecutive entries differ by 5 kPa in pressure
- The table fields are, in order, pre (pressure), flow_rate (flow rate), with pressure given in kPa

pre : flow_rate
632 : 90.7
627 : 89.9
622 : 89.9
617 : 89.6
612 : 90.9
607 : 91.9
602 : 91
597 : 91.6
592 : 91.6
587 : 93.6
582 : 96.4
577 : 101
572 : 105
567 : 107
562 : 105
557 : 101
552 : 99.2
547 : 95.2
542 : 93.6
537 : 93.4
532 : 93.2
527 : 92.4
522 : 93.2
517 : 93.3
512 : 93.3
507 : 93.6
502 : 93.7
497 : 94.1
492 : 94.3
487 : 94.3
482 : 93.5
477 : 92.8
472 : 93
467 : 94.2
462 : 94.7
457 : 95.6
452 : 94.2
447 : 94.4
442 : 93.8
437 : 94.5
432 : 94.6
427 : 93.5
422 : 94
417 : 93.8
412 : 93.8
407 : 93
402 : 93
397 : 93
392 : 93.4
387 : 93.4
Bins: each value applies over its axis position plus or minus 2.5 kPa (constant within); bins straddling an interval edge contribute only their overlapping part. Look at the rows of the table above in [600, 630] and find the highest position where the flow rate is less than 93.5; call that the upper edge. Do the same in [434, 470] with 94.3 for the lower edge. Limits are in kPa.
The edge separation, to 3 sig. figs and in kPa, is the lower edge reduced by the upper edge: -160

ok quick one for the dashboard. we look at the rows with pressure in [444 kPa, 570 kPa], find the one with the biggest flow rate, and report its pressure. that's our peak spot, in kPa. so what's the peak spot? 567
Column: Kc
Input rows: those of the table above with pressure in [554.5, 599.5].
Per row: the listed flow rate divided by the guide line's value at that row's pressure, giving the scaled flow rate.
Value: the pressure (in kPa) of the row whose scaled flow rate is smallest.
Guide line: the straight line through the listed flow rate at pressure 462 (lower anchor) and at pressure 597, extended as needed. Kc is 592 kPa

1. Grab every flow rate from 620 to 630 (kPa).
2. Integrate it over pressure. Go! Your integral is 899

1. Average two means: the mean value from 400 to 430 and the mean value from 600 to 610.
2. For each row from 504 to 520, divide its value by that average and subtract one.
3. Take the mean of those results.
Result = 0.010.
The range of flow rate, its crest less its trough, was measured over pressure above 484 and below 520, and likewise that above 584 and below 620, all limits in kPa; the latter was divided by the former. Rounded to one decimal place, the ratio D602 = 4.0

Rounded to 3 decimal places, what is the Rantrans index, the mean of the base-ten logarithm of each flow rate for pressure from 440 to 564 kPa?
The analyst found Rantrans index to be 1.976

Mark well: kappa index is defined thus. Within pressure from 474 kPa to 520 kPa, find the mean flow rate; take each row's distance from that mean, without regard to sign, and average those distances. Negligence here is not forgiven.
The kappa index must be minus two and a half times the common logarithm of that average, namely 1.0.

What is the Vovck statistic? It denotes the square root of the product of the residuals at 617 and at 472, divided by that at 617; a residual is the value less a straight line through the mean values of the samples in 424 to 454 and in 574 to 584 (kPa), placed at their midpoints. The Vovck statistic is -0.5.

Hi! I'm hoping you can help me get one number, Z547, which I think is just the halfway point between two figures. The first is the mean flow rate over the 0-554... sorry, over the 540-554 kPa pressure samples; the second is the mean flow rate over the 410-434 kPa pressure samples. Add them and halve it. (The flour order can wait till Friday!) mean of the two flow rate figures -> 95.0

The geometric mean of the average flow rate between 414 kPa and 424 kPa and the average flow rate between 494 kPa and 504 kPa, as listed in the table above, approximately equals 93.9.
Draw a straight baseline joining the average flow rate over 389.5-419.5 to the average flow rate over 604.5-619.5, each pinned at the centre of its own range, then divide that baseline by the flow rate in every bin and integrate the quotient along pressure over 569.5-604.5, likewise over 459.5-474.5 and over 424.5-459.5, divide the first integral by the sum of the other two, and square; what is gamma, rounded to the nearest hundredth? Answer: 0.46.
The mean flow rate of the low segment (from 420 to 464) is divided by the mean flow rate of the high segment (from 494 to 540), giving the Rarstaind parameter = 1.01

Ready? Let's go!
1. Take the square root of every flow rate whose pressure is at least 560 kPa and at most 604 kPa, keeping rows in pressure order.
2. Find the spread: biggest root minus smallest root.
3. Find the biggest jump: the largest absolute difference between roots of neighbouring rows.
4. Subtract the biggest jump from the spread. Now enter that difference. 0.57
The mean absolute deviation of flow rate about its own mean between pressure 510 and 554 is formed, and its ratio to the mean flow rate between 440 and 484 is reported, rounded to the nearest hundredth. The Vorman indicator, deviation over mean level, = 0.01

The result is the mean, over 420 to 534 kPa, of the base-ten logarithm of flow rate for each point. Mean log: 1.97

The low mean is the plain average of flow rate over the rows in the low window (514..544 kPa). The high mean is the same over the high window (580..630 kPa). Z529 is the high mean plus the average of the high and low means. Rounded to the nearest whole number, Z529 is 184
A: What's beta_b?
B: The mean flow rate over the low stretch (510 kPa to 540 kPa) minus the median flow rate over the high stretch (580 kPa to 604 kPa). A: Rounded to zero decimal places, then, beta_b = 2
